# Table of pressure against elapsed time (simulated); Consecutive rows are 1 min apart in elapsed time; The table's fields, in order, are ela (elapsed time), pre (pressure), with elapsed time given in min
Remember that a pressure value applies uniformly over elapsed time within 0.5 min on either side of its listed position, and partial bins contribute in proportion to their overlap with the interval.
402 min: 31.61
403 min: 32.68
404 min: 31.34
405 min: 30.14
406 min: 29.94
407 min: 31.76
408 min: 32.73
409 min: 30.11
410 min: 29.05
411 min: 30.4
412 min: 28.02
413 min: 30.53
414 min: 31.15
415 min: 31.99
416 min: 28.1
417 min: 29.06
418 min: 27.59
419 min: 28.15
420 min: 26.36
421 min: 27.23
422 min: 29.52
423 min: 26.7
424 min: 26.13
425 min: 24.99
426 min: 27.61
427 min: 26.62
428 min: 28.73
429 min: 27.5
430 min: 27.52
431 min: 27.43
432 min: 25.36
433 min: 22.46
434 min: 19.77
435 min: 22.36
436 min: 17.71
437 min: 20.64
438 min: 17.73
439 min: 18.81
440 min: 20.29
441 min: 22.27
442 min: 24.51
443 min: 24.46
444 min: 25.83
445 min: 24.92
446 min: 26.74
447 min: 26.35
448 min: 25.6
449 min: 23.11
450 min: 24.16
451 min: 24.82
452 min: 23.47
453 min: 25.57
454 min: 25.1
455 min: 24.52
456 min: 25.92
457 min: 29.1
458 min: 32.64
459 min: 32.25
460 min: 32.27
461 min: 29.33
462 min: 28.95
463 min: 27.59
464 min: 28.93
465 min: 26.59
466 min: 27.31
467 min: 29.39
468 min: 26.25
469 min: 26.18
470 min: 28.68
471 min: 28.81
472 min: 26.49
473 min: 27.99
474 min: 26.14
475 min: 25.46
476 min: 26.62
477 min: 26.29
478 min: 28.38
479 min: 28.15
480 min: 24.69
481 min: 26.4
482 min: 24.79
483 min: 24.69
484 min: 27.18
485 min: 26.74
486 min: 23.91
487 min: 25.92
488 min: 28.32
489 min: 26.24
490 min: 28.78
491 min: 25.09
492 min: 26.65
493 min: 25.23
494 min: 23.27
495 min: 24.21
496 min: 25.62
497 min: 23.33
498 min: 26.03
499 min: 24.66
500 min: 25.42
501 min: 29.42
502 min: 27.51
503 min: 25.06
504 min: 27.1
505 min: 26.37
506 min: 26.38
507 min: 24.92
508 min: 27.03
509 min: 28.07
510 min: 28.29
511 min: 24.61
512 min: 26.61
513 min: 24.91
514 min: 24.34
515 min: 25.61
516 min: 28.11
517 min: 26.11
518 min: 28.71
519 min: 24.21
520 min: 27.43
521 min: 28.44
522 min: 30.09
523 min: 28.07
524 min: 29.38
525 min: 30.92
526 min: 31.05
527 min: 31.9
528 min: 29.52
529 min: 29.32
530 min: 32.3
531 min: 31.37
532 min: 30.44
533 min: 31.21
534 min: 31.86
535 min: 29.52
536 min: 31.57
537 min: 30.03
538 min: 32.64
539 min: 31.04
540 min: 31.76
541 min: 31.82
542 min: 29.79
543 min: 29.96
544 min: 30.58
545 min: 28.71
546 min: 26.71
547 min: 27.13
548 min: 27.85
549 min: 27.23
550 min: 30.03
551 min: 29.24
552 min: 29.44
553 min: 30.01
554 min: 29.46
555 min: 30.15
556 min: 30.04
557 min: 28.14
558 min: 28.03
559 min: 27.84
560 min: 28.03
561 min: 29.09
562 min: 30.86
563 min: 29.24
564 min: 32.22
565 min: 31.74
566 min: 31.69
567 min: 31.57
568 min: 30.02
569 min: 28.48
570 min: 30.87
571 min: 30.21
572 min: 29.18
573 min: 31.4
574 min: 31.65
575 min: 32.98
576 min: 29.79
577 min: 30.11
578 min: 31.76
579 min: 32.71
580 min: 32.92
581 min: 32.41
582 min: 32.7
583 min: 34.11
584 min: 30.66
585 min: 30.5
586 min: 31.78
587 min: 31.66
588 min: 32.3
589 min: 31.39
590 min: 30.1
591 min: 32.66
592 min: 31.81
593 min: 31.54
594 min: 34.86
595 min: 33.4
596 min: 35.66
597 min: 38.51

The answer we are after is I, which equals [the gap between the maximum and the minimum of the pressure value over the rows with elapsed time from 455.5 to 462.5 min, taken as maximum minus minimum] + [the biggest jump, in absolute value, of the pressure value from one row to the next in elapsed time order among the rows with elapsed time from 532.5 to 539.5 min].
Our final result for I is 9.3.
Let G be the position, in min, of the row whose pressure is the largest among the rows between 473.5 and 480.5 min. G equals 478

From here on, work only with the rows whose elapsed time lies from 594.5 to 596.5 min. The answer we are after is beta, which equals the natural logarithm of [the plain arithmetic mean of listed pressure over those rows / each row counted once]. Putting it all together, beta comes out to 3.54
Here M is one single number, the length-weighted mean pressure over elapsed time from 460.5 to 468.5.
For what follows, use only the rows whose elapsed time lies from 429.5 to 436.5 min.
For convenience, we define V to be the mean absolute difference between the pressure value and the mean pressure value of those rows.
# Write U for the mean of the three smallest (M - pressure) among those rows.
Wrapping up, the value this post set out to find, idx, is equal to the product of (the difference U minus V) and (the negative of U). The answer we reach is 2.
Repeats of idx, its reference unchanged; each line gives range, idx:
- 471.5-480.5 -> 0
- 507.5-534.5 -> -24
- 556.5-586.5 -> -36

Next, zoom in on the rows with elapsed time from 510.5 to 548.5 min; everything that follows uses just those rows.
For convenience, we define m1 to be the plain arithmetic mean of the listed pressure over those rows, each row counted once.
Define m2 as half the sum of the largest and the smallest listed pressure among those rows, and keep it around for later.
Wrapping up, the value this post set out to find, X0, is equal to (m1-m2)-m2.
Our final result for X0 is -27.8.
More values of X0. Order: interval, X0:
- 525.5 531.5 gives -30.7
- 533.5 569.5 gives -29.5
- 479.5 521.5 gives -26.6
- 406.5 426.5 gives -28.9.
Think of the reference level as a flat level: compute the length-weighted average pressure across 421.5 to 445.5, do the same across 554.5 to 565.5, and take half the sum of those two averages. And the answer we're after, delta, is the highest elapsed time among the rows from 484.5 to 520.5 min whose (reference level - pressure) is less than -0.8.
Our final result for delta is 518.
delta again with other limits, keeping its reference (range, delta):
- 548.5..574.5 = 574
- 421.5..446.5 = 428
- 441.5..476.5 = 473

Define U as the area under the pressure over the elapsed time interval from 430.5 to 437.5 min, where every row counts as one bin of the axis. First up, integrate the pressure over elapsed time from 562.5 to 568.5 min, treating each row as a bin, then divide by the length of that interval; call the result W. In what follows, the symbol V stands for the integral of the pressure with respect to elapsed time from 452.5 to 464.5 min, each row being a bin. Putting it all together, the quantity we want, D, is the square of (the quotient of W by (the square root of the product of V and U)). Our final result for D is 0.018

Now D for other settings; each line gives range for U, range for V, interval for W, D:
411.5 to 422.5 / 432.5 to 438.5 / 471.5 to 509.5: 0.018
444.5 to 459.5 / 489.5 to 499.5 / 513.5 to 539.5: 0.009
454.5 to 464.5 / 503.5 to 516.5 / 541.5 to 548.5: 0.008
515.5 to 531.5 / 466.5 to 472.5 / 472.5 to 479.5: 0.009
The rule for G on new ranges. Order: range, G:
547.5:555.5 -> 555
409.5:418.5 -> 415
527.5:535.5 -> 530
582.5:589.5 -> 583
